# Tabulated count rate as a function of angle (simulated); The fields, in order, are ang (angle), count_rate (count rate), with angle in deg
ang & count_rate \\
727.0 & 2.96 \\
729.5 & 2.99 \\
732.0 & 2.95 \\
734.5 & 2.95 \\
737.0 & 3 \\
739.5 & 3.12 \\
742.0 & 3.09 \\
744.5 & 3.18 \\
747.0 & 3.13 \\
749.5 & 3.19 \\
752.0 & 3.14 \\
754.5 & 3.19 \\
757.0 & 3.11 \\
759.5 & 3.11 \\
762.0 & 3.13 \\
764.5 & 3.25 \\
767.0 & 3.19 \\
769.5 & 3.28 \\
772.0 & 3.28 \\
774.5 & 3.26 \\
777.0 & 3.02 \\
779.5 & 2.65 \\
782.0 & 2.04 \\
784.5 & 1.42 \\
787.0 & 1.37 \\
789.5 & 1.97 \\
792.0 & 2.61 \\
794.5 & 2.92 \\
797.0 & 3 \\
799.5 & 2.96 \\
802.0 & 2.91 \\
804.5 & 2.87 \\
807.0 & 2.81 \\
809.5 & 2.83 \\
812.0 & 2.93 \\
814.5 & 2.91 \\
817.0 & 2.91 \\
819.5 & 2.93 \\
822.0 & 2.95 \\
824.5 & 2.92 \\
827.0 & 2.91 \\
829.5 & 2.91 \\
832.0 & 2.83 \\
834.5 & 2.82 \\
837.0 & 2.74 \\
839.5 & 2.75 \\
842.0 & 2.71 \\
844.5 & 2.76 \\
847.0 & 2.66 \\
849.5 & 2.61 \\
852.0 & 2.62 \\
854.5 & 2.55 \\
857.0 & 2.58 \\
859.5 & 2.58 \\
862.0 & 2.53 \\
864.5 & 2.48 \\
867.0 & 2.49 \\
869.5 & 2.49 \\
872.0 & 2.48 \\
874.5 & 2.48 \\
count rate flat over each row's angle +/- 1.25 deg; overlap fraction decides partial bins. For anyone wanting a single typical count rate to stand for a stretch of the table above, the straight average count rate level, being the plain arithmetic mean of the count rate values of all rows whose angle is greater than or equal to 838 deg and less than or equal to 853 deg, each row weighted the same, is 2.7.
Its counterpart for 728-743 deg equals 3.0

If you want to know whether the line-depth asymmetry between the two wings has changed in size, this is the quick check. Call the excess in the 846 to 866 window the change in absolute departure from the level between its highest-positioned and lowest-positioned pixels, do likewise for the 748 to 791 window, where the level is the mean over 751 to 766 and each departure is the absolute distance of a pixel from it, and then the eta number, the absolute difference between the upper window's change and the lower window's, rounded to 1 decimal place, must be 1.0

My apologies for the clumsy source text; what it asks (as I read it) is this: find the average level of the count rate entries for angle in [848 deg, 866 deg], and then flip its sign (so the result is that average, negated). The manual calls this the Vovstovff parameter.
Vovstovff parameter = -2.56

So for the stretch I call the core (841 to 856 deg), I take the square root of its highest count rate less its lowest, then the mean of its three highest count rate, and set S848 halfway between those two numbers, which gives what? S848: 1.58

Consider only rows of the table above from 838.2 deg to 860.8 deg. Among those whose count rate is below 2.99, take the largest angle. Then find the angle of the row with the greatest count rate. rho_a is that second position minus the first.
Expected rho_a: -15.0 deg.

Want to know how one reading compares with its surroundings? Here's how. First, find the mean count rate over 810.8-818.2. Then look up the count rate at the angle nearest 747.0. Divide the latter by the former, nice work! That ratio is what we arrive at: 1.07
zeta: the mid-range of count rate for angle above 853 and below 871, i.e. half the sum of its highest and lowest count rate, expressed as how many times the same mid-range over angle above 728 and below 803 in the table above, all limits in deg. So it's 1.09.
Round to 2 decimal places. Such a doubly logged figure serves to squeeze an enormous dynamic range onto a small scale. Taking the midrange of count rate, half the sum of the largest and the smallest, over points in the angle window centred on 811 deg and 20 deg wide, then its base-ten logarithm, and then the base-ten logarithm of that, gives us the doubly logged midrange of -0.34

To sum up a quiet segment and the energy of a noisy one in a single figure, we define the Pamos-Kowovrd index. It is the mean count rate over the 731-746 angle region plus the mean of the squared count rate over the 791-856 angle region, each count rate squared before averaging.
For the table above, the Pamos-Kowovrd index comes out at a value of 11.02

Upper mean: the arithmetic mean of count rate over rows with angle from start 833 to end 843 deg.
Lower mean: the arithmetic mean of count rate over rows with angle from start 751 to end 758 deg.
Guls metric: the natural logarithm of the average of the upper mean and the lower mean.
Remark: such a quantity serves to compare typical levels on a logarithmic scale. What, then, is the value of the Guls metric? 1.08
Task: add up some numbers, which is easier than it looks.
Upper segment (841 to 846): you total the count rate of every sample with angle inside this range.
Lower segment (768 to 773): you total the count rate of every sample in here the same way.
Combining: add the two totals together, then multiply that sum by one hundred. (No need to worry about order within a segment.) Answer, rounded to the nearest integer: 1203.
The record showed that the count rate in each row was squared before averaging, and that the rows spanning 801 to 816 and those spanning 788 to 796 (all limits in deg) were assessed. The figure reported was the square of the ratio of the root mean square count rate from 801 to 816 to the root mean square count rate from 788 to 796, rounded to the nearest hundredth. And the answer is 1.29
